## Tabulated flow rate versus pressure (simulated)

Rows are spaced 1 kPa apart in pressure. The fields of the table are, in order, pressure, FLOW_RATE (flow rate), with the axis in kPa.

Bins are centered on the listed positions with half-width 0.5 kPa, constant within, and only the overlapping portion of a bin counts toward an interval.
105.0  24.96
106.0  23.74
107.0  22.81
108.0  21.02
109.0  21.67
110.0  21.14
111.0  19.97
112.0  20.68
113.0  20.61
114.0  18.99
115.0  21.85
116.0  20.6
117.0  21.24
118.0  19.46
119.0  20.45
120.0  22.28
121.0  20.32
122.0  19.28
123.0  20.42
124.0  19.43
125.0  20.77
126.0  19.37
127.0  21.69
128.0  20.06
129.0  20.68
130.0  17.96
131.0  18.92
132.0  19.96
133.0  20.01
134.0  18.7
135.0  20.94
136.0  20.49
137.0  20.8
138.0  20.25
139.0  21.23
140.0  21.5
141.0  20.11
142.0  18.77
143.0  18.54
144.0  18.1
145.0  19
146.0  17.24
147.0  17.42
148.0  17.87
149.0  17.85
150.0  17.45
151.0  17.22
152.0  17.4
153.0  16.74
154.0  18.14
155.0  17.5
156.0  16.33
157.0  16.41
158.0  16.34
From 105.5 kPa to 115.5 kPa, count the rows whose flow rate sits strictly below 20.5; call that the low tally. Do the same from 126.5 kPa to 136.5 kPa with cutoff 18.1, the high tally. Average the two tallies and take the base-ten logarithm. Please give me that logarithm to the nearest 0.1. 0.2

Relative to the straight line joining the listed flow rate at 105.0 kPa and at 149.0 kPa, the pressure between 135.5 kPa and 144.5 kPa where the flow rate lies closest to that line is 142.0 kPa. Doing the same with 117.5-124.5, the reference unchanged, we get 120.0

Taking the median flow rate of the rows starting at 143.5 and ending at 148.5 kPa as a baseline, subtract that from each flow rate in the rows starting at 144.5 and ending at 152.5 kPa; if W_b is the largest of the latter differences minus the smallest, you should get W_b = 1.8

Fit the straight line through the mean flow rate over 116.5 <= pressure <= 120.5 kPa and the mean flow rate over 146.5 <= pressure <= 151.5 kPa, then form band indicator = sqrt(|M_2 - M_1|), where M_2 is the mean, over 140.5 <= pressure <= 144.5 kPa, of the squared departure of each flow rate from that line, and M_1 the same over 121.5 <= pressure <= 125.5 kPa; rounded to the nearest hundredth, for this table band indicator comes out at 0.40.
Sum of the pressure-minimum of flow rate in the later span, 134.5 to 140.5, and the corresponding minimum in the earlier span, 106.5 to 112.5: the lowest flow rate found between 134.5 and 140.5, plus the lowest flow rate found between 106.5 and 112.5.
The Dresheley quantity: 40.2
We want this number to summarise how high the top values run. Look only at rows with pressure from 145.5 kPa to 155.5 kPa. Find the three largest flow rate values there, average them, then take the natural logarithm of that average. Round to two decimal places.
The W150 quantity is 2.89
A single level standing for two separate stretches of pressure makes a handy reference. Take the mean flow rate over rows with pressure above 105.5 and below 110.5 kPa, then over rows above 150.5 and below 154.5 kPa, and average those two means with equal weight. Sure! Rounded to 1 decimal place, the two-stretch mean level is 19.7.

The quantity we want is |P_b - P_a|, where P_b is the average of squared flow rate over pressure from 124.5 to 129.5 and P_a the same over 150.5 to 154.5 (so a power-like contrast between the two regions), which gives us 119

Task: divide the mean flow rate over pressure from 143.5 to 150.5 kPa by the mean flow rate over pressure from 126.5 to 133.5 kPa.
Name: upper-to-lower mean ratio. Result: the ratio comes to 0.90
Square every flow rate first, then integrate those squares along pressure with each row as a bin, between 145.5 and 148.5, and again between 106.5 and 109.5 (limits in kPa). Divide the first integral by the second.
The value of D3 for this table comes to 0.6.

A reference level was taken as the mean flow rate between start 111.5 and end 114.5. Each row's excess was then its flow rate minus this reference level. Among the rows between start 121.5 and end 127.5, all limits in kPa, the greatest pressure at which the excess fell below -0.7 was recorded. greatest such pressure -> 126.0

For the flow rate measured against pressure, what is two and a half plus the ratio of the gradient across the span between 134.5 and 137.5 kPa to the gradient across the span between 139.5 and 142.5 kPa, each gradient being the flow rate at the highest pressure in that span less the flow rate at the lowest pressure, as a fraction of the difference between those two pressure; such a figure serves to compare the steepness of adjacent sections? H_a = 2.6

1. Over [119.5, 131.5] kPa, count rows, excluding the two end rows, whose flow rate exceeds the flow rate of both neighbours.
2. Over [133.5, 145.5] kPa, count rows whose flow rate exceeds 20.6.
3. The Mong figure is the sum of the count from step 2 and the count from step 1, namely 8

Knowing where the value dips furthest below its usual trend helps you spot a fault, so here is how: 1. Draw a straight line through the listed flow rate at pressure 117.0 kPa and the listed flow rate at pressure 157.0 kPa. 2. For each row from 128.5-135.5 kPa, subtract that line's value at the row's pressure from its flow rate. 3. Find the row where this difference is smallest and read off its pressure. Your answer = 130.0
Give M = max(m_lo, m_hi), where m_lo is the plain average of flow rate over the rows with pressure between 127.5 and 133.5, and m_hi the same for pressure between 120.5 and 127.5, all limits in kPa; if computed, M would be 20.18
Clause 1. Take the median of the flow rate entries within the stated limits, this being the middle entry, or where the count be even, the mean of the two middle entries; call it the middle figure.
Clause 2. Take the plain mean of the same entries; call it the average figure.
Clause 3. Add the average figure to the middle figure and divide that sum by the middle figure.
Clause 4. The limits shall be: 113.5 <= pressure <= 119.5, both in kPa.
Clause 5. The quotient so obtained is 2.00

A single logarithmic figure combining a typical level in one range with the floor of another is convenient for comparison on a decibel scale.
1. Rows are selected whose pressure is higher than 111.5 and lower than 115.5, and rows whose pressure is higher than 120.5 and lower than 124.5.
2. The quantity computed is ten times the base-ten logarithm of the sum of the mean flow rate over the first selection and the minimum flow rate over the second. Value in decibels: 16.0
